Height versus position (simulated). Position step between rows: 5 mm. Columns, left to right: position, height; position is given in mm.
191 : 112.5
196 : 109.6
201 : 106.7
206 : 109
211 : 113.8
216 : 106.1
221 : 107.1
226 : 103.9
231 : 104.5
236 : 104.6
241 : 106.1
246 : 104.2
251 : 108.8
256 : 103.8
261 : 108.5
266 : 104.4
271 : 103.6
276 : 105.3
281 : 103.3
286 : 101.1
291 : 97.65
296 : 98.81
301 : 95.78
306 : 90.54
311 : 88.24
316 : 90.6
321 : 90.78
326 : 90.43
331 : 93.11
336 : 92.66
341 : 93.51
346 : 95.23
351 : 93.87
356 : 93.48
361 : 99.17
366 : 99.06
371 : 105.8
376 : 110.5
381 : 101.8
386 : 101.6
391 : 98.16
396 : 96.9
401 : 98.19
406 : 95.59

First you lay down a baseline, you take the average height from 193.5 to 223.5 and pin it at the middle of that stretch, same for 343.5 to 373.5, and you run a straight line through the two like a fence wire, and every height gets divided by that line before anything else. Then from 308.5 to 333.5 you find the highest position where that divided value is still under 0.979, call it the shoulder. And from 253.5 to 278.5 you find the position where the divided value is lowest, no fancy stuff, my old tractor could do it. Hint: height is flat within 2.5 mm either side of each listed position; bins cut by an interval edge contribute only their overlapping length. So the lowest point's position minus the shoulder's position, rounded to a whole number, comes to -75 mm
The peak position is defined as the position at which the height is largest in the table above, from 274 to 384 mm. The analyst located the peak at 376 mm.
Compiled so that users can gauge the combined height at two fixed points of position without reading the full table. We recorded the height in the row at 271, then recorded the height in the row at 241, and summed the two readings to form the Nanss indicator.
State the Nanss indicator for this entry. 210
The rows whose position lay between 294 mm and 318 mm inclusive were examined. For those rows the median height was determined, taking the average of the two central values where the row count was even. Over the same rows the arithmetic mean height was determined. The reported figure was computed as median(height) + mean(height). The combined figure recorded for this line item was 183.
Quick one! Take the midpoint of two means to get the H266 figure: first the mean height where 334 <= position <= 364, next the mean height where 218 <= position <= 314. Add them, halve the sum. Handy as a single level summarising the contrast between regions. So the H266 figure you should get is 98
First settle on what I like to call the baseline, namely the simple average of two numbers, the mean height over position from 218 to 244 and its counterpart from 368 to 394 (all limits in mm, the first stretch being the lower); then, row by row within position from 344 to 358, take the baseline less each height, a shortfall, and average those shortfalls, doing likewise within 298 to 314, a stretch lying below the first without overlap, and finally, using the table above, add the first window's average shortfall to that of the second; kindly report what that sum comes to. 23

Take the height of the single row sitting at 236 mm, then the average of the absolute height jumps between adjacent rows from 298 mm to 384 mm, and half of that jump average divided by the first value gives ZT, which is 0.0131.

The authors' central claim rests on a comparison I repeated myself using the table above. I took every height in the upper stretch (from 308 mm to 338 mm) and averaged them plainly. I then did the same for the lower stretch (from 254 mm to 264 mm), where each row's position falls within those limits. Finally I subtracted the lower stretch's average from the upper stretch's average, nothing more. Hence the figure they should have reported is -15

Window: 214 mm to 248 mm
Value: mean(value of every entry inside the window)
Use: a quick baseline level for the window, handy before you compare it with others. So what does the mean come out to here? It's 105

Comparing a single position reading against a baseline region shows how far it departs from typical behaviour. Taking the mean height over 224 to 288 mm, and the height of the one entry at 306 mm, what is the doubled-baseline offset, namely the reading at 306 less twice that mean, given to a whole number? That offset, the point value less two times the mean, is -119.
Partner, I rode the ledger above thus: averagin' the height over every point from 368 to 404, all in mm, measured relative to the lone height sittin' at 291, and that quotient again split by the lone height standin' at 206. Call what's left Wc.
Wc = 0.0096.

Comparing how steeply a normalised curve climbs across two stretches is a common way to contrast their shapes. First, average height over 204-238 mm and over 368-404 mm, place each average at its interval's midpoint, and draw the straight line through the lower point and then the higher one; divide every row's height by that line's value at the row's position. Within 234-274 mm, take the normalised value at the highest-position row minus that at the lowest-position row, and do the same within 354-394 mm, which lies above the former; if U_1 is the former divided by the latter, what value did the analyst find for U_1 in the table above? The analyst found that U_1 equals 0.0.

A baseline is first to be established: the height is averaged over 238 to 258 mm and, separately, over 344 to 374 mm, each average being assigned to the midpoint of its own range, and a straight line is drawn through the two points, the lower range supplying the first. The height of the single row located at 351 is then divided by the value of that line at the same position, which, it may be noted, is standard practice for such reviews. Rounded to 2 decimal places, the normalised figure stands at 0.95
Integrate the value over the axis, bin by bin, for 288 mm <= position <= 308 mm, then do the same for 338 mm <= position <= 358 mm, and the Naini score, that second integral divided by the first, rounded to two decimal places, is 0.98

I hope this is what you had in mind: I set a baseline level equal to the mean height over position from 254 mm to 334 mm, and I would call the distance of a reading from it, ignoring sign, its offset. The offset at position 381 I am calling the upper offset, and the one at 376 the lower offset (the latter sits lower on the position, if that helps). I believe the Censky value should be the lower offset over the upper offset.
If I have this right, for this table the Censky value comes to 3.2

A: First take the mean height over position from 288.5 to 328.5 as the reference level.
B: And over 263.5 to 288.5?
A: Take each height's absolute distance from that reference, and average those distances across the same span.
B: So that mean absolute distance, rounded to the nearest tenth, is 10.7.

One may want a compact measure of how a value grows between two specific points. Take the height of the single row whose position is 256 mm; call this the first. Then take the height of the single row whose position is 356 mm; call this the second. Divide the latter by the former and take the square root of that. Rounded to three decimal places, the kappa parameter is 0.949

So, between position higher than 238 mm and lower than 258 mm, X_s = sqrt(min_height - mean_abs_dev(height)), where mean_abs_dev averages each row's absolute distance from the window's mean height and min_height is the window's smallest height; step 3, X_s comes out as 10.1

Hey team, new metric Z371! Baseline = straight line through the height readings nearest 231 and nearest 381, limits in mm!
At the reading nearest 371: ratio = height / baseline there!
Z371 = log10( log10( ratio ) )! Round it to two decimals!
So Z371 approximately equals -1.80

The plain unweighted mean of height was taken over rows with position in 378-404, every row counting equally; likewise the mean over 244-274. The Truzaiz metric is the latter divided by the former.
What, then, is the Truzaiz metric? 1.06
